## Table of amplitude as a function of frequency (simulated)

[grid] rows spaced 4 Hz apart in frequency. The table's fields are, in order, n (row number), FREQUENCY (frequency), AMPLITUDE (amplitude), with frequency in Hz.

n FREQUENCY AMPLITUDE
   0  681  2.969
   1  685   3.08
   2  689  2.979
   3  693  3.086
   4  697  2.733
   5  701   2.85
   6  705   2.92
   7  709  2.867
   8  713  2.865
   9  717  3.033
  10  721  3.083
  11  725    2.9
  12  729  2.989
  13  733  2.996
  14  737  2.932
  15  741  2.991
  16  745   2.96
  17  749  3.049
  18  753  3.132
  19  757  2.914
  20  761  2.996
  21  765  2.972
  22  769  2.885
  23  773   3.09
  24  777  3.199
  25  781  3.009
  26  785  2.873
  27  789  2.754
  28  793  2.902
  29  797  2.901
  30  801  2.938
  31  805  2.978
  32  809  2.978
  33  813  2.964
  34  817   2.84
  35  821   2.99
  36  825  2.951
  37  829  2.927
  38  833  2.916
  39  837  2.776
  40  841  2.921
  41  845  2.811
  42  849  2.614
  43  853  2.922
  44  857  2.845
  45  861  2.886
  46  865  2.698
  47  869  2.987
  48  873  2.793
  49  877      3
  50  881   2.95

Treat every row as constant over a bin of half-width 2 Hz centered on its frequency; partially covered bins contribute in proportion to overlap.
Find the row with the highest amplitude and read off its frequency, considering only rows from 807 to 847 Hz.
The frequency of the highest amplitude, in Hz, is 821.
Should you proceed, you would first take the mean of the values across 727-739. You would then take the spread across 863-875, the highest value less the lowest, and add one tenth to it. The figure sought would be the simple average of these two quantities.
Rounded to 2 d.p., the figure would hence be 1.68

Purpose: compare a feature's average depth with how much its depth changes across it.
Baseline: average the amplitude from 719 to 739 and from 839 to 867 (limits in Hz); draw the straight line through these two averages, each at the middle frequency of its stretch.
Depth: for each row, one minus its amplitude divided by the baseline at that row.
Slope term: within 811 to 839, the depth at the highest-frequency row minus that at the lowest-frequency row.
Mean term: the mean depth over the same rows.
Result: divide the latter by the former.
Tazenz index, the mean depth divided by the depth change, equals -0.37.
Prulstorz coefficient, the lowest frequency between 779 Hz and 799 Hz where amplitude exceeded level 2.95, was 781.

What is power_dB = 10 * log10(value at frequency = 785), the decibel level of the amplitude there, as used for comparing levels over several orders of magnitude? 4.58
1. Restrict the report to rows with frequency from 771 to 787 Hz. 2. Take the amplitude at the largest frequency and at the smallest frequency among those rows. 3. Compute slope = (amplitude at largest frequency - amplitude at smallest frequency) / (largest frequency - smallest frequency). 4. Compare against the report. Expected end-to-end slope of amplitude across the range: -0.018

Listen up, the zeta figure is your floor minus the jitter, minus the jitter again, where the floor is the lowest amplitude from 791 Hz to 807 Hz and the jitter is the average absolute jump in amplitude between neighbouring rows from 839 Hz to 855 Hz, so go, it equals 2.49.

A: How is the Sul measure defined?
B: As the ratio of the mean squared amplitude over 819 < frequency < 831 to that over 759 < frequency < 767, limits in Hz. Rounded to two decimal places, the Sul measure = 0.98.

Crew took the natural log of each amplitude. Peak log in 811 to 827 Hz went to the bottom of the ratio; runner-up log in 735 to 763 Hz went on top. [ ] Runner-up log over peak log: 1.018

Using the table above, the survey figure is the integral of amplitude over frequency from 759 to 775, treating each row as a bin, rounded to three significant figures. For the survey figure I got 47.8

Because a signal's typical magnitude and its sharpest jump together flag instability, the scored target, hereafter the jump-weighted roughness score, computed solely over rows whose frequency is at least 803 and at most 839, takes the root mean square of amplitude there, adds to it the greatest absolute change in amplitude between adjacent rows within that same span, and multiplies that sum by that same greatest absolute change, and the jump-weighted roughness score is 0.46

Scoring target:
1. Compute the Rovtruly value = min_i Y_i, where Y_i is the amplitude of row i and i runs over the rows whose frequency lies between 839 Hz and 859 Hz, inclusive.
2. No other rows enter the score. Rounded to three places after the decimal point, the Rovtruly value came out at 2.614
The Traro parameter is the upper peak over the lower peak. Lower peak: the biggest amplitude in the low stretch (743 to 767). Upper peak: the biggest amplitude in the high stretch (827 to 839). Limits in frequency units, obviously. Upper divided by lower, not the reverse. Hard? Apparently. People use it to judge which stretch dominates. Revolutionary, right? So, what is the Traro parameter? 0.93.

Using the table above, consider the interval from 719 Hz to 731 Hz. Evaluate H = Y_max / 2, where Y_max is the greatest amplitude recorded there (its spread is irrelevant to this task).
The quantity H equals 1.54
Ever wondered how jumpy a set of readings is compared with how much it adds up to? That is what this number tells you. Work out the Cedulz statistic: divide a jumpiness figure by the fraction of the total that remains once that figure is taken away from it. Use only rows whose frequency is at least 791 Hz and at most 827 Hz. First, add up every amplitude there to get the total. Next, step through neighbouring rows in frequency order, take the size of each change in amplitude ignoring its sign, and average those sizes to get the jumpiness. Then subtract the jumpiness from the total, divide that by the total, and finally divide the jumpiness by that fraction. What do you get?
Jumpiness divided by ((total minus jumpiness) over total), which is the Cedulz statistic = 0.05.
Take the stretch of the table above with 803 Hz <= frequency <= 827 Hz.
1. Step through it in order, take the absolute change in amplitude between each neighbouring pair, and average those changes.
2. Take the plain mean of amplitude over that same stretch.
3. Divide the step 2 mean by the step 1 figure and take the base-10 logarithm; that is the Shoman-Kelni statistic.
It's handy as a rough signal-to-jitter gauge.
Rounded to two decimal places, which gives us 1.65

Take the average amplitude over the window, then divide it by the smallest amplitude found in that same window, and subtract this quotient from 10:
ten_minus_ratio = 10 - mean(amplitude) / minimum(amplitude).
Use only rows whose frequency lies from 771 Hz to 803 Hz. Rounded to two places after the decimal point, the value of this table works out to 8.93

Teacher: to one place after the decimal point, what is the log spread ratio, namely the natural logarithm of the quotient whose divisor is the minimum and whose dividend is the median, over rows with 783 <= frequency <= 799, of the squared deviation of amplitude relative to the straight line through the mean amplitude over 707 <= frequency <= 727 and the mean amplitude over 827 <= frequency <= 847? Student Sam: 4.3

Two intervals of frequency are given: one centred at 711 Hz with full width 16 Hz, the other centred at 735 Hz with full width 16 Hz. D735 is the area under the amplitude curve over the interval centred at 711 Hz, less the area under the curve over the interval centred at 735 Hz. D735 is -0.9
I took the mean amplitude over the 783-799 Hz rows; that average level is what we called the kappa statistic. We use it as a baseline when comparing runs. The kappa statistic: 2.86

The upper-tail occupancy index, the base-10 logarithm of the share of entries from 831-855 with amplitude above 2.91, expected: -0.30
